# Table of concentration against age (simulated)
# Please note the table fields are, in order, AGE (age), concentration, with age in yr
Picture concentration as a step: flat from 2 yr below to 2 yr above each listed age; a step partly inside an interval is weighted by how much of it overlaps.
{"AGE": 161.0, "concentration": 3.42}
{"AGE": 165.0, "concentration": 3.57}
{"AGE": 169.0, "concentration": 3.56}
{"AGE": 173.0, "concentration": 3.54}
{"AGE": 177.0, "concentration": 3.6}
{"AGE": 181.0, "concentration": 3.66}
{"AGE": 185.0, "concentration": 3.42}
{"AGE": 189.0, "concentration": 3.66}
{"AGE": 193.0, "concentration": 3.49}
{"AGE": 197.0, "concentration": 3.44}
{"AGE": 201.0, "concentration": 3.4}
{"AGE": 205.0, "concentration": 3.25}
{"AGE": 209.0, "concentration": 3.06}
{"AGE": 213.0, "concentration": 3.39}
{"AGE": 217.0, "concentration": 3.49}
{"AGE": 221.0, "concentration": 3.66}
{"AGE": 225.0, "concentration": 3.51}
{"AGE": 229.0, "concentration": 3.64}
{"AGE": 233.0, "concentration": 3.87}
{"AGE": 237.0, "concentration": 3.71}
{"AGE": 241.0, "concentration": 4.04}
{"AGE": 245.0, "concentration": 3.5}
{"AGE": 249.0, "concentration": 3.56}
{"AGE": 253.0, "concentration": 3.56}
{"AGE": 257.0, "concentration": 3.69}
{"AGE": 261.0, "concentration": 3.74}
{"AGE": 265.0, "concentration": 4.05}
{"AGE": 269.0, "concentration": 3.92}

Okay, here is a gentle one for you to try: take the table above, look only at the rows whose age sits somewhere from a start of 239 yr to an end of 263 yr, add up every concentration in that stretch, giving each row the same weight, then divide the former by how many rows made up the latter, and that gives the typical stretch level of 3.68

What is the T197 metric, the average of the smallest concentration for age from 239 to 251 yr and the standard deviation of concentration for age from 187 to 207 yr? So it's 1.82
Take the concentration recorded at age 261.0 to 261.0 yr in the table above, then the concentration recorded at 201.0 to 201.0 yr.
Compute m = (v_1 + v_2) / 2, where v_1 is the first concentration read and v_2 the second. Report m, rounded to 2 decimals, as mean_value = 3.57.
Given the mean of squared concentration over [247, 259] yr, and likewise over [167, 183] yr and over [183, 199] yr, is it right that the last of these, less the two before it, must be -13.6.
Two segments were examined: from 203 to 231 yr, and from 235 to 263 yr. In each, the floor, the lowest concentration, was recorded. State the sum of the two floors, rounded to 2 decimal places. 6.56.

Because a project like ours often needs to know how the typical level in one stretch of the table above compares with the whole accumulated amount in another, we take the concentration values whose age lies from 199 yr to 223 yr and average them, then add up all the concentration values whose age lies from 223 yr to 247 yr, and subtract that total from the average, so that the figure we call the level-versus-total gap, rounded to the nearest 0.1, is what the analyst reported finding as -18.9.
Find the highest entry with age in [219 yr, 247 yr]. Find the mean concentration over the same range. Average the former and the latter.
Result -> 3.87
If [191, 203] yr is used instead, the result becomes 3.47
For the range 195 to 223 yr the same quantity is 3.52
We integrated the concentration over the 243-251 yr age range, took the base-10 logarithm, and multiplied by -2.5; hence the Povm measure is -3.63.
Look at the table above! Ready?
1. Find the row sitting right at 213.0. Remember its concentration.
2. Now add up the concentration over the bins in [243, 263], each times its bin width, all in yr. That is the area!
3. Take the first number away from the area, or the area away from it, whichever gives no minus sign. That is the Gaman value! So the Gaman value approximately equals 68.8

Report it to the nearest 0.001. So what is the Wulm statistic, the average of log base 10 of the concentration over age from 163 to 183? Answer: 0.555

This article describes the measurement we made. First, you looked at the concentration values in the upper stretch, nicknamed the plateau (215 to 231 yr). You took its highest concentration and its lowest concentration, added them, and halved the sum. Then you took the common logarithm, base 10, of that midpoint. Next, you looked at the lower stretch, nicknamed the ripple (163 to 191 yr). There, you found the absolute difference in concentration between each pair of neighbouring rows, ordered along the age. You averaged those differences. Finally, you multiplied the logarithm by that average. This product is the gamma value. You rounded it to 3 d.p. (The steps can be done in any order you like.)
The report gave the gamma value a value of 0.058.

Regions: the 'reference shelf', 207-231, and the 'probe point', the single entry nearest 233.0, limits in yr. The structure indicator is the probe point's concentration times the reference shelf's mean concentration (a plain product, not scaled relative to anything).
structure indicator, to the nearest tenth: 13.4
